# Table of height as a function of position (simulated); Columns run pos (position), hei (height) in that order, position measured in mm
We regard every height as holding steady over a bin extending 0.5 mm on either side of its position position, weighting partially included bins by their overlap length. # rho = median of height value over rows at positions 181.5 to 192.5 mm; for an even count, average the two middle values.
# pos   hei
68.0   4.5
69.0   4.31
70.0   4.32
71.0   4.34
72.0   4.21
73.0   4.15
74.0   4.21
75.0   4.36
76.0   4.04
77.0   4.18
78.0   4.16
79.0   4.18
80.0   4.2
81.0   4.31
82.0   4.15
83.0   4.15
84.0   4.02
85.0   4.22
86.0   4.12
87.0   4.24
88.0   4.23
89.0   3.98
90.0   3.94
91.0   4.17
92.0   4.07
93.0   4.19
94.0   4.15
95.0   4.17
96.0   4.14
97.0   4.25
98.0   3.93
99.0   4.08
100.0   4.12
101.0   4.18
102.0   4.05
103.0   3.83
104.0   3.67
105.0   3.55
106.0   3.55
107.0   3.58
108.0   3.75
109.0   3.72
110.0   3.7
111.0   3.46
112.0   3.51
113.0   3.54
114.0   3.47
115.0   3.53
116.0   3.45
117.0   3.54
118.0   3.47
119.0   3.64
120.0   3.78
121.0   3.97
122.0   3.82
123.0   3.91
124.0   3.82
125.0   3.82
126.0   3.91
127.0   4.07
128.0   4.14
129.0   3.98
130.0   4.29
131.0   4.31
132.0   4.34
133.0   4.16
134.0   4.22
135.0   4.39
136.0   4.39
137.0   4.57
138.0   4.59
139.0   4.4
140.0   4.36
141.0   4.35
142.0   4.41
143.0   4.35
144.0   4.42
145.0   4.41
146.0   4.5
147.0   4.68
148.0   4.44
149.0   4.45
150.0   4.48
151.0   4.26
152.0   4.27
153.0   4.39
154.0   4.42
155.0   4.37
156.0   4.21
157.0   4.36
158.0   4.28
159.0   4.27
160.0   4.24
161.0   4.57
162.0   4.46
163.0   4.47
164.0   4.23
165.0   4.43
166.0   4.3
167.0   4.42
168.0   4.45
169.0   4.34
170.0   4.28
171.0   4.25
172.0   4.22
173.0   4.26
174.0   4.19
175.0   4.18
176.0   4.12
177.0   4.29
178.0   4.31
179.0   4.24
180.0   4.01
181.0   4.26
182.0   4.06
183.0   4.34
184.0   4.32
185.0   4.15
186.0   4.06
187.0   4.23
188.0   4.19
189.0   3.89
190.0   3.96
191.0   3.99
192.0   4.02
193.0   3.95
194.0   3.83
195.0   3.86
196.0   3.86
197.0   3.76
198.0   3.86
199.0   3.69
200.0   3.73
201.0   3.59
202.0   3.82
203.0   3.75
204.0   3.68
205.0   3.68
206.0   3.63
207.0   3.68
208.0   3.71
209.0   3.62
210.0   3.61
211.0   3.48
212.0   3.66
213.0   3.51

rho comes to 4.06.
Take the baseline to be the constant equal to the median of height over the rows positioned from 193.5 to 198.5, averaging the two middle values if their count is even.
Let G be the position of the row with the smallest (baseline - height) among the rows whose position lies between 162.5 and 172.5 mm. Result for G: 163.0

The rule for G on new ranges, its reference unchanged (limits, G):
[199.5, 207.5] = 202.0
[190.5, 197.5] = 192.0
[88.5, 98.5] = 97.0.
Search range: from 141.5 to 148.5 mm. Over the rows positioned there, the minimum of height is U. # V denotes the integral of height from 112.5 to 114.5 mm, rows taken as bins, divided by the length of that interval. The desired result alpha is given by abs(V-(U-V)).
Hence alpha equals 2.66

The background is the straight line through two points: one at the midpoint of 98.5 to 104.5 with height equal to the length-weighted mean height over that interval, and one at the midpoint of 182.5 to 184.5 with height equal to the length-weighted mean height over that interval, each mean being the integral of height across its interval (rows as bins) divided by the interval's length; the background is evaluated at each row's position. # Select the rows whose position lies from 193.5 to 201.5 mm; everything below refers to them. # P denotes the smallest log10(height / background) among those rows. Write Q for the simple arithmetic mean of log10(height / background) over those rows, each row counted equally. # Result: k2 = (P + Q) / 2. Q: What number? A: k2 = -0.077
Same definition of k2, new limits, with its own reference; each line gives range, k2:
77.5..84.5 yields 0.020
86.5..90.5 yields 0.009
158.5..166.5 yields 0.005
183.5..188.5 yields -0.022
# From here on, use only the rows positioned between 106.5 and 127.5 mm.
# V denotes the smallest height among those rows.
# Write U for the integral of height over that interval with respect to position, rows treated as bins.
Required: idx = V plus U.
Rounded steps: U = 77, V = 3.45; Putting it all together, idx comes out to 80.9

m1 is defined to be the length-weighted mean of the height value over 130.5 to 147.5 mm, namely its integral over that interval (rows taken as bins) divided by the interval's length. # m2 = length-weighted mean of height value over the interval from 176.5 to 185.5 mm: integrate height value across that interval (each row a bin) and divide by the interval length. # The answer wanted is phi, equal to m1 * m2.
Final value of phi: 18.6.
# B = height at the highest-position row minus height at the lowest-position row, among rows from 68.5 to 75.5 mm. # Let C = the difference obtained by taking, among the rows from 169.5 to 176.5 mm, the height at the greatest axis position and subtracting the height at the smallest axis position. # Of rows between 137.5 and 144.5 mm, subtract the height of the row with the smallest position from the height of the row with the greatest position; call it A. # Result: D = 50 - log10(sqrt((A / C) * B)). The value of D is 50.6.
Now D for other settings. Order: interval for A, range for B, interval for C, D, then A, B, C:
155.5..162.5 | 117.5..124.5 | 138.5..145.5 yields 49.5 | 0.25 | 0.35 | 0.01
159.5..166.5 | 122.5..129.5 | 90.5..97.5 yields 50.6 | 0.06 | 0.07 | 0.08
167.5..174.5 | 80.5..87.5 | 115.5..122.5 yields 50.7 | -0.26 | -0.07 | 0.37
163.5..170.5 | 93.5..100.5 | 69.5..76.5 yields 51.1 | 0.05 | -0.03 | -0.28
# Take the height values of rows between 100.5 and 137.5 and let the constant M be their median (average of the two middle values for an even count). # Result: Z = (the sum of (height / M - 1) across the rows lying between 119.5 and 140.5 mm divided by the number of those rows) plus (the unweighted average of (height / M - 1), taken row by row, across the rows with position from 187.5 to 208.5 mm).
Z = 0.09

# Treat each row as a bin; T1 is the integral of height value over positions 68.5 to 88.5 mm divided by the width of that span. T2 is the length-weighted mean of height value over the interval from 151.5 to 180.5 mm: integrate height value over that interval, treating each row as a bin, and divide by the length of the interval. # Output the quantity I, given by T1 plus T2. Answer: 8.51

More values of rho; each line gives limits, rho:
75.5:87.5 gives 4.17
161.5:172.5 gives 4.34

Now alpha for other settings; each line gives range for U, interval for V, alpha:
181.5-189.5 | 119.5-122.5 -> 3.82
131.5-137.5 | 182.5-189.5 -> 4.18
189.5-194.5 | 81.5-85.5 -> 4.44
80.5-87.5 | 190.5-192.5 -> 3.99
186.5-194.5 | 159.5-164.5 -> 4.96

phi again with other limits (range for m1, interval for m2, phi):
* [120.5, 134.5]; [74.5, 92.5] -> 16.8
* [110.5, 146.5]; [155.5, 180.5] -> 17.3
